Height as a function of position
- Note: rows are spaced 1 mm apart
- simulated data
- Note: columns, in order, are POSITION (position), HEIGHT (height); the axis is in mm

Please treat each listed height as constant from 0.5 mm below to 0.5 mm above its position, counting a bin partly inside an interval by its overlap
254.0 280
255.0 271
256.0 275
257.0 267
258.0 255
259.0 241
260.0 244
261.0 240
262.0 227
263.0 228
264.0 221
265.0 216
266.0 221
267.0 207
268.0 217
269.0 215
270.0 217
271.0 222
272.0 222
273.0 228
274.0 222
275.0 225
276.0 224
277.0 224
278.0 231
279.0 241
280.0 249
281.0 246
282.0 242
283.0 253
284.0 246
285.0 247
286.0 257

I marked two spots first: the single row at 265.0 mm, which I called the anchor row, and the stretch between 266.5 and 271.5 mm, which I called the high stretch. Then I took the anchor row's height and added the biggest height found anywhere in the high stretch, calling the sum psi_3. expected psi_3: 438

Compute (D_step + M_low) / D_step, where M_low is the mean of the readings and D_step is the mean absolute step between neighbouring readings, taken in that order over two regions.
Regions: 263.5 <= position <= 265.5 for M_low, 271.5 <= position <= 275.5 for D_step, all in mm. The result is 45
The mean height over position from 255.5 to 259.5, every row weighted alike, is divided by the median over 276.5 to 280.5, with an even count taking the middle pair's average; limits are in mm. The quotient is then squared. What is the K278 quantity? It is 1.21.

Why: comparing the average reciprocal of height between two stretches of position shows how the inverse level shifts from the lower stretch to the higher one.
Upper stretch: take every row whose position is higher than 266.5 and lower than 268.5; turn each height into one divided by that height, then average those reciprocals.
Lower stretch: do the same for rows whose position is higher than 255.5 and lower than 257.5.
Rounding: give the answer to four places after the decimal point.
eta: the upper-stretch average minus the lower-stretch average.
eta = 0.0010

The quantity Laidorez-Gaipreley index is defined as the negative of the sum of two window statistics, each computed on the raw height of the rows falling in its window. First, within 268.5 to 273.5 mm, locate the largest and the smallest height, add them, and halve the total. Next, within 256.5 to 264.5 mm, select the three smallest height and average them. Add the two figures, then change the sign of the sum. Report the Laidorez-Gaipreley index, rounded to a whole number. -447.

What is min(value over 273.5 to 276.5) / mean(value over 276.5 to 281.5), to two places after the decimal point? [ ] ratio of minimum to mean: 0.93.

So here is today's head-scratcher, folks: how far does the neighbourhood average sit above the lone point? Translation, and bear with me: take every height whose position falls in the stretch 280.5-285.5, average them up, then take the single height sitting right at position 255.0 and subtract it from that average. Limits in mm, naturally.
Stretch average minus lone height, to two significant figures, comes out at -24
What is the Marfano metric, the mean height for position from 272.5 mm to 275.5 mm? 225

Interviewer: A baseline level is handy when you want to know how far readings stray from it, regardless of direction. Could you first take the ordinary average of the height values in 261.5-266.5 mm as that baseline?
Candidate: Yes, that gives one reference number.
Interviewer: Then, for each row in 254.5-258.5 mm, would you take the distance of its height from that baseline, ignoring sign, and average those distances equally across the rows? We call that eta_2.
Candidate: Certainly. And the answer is 44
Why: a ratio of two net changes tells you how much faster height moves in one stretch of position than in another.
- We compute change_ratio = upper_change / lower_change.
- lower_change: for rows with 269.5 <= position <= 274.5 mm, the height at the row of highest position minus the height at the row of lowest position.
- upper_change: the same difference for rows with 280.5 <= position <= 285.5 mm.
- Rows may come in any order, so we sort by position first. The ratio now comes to 0.2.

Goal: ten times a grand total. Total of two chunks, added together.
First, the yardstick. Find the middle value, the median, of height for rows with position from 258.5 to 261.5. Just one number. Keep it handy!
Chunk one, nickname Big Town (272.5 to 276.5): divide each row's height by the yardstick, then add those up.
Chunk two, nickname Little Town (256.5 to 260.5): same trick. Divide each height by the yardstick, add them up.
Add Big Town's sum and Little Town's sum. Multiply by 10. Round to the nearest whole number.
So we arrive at 79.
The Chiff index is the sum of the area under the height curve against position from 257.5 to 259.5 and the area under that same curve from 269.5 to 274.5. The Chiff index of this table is 1607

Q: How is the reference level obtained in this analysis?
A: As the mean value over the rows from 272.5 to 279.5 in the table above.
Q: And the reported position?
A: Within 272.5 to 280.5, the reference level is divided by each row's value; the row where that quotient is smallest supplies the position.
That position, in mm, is 280.0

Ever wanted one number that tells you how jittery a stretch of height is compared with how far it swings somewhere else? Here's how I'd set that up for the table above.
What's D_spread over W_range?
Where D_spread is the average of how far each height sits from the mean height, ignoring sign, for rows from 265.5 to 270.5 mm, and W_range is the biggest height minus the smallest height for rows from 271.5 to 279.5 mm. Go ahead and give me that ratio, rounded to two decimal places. 0.19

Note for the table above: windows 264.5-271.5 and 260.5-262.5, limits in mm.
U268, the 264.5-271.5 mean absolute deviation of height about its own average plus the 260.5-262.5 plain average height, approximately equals 237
